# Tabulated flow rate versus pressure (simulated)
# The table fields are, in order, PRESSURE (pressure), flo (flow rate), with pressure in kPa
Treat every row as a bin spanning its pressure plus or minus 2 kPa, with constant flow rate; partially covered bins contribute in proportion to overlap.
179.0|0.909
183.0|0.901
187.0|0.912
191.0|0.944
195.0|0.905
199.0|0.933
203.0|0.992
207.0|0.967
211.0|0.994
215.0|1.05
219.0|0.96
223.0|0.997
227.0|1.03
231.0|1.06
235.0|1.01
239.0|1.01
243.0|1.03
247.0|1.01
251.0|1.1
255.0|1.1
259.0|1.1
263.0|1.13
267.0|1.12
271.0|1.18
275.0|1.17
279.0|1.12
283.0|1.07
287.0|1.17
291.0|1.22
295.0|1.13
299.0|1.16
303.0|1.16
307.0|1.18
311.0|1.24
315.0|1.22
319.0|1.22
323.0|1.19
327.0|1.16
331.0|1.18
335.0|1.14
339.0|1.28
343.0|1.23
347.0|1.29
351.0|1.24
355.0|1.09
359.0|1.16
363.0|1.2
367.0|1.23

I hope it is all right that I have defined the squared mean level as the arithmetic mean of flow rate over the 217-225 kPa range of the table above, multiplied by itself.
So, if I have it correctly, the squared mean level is 0.96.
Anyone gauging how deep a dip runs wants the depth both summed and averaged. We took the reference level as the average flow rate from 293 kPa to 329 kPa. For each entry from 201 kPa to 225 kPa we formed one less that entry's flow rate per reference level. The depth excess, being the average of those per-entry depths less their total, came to -0.8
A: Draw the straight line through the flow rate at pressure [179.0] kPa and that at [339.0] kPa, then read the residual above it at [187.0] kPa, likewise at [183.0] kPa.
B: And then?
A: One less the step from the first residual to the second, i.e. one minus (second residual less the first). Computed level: 1.00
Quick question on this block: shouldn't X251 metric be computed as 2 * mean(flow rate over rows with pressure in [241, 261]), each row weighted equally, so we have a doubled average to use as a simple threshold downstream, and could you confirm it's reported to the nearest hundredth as 2.14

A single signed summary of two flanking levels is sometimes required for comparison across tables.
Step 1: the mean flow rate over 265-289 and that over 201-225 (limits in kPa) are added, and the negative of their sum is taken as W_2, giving -2.13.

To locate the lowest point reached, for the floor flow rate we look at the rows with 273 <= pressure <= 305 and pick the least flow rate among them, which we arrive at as 1.07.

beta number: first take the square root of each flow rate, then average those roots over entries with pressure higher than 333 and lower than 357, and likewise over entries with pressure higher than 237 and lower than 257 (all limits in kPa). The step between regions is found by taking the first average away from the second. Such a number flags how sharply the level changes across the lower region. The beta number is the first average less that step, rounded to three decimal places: 1.176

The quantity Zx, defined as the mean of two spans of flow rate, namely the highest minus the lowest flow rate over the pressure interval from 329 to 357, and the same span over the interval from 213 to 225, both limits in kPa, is 0.145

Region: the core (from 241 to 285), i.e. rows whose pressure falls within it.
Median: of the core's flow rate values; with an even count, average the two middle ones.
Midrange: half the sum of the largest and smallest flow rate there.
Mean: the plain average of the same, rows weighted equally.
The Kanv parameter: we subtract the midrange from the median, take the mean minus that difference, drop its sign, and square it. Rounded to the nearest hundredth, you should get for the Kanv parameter 1.21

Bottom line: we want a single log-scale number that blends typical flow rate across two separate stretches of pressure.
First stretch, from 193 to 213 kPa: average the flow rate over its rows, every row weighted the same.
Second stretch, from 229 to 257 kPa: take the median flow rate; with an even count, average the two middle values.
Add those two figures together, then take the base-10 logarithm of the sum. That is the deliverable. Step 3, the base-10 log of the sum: 0.298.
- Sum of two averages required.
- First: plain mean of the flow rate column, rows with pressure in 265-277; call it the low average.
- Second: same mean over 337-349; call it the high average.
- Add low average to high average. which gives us 2.42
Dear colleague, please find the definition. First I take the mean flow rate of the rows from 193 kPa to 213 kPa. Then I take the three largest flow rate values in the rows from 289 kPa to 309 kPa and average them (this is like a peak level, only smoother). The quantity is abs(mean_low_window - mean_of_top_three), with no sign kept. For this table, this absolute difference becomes 0.23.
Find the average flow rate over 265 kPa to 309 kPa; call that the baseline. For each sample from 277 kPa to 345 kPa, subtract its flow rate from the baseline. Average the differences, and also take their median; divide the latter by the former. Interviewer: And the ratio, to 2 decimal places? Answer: 0.98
